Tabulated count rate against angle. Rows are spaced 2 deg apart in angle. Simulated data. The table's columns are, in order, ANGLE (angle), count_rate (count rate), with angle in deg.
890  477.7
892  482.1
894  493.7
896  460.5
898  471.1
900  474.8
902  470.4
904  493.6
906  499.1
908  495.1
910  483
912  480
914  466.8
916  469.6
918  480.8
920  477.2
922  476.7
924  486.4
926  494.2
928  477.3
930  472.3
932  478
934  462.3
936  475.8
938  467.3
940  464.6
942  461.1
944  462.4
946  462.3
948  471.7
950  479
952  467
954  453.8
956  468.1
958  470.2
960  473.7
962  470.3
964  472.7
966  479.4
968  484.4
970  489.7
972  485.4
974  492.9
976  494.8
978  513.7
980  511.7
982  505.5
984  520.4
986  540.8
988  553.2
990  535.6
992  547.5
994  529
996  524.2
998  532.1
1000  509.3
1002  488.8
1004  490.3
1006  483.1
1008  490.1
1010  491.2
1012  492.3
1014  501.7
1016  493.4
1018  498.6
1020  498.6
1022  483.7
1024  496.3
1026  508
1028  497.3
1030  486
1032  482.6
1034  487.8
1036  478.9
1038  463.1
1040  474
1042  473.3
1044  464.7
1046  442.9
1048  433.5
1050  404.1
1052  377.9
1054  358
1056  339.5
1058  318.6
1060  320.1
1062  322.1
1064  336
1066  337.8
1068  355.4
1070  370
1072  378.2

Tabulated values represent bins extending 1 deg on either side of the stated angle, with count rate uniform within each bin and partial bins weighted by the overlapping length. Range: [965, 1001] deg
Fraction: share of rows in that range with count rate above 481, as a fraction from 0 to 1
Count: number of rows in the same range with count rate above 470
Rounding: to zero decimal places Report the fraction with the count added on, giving 19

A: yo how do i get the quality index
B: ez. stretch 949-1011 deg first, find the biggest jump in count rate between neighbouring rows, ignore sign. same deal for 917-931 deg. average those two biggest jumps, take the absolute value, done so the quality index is 20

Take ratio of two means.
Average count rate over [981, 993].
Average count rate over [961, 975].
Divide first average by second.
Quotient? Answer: 1.11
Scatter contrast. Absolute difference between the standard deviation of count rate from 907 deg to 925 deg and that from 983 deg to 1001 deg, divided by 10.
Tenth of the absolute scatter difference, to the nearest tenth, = 0.5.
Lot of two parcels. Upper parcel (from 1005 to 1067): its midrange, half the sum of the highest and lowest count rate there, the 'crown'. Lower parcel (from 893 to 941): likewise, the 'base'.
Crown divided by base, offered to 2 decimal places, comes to 0.86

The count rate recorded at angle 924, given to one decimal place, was 486.4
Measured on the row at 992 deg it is 547.5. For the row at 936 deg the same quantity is 475.8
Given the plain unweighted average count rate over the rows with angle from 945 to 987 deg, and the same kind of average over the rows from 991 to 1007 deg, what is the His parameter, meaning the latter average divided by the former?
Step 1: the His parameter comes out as 1.06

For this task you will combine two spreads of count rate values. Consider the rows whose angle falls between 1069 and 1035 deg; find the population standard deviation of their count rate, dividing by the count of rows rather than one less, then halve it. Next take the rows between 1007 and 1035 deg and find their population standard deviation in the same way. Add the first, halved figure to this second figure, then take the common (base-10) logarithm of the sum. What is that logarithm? 1.57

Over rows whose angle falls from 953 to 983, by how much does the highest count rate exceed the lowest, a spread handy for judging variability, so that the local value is 59.9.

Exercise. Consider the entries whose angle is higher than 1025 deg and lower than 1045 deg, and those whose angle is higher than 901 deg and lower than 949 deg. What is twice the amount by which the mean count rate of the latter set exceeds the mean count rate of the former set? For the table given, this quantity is -11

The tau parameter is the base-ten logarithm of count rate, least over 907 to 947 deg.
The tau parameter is 2.66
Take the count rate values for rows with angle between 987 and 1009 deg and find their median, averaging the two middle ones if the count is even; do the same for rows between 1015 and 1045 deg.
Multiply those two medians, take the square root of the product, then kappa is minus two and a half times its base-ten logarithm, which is -6.76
